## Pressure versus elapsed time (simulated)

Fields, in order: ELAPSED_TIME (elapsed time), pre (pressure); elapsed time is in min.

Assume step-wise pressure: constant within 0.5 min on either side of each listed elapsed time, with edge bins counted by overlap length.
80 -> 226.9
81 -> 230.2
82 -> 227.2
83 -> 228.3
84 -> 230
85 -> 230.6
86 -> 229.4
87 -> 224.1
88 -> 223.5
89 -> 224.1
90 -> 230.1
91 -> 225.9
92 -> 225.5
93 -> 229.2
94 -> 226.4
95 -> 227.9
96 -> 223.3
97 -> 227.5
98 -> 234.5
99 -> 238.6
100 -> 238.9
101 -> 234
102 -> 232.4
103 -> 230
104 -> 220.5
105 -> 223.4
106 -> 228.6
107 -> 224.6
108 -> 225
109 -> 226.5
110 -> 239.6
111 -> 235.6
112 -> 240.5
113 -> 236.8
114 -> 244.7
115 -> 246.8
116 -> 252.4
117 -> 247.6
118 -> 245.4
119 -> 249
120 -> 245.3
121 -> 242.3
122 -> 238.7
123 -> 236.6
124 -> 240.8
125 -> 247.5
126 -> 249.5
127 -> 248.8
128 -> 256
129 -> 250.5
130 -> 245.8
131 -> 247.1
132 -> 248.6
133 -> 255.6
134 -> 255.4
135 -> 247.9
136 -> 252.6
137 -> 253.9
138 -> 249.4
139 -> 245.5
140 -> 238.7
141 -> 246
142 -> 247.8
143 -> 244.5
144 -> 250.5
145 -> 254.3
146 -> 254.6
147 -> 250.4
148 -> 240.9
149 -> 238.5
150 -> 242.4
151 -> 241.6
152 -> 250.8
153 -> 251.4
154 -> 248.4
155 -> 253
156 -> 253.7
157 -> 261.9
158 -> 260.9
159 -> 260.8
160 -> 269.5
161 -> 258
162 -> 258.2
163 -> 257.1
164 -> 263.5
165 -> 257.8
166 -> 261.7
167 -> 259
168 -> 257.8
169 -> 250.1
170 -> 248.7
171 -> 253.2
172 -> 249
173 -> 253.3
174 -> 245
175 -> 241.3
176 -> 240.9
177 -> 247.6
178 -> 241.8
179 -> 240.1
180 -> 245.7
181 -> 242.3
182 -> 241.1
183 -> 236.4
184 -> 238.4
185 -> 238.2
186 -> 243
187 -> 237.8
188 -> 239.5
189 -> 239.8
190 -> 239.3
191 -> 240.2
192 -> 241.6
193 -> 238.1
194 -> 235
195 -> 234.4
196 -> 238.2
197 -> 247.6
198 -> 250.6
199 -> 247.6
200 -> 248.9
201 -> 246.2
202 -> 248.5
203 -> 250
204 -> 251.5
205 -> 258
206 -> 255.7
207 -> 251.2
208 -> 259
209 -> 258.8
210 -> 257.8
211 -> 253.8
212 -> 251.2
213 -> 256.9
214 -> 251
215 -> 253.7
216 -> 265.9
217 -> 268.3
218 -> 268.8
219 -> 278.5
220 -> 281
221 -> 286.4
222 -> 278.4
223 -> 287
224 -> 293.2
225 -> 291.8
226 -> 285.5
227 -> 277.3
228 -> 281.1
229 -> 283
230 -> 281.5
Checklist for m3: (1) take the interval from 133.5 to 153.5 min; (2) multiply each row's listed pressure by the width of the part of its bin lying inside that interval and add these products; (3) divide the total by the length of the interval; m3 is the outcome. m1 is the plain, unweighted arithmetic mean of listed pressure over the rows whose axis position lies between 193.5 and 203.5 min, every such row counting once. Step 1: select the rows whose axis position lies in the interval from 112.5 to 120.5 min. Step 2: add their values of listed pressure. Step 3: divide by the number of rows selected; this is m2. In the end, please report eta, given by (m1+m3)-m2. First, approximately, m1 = 245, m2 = 246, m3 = 248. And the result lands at 247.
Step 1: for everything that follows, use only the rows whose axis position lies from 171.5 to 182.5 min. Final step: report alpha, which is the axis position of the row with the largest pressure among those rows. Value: 173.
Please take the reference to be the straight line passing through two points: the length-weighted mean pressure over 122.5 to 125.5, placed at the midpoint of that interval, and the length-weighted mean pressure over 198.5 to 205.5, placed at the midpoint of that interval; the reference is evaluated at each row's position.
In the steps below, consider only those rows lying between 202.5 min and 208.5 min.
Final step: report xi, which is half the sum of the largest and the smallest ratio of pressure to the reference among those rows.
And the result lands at 1.02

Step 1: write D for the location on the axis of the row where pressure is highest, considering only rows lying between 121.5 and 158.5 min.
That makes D 157 min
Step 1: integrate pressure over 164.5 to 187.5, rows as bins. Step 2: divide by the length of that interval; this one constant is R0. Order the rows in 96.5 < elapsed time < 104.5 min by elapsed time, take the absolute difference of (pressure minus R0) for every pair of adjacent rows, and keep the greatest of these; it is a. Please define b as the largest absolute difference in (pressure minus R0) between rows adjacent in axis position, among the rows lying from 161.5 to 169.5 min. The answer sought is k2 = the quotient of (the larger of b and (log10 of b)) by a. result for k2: 0.8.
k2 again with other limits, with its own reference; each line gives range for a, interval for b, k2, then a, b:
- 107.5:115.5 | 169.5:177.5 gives 0.6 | 13.1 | 8.3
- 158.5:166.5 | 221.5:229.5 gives 0.7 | 11.5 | 8.6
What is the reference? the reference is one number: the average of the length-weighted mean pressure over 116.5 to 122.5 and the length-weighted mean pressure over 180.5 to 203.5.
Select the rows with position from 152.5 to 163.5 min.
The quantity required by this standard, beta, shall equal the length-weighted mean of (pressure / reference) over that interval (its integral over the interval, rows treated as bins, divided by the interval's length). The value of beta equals 1.06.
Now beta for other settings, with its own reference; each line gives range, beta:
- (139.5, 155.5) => 1.02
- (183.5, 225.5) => 1.05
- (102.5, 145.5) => 1.00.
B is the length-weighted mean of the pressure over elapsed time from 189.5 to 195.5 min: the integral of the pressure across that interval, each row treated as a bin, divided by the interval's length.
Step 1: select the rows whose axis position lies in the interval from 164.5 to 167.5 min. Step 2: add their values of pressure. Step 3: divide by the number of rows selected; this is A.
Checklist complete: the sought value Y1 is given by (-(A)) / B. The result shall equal -1.090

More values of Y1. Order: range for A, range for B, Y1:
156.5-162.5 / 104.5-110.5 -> -1.147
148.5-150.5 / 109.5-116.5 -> -0.992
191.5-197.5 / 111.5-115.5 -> -0.987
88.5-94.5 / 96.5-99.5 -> -0.971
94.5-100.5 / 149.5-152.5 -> -0.946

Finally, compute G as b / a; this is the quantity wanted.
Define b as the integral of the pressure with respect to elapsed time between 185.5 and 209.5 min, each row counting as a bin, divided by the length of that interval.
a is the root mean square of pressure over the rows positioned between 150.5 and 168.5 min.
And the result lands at 0.957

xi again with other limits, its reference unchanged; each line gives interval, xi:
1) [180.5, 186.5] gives 0.97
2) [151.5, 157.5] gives 1.04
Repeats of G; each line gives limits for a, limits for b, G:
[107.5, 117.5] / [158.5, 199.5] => 1.031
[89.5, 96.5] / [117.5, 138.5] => 1.093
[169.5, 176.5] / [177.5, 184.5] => 0.973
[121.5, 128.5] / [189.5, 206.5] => 1.000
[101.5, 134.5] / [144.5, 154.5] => 1.025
